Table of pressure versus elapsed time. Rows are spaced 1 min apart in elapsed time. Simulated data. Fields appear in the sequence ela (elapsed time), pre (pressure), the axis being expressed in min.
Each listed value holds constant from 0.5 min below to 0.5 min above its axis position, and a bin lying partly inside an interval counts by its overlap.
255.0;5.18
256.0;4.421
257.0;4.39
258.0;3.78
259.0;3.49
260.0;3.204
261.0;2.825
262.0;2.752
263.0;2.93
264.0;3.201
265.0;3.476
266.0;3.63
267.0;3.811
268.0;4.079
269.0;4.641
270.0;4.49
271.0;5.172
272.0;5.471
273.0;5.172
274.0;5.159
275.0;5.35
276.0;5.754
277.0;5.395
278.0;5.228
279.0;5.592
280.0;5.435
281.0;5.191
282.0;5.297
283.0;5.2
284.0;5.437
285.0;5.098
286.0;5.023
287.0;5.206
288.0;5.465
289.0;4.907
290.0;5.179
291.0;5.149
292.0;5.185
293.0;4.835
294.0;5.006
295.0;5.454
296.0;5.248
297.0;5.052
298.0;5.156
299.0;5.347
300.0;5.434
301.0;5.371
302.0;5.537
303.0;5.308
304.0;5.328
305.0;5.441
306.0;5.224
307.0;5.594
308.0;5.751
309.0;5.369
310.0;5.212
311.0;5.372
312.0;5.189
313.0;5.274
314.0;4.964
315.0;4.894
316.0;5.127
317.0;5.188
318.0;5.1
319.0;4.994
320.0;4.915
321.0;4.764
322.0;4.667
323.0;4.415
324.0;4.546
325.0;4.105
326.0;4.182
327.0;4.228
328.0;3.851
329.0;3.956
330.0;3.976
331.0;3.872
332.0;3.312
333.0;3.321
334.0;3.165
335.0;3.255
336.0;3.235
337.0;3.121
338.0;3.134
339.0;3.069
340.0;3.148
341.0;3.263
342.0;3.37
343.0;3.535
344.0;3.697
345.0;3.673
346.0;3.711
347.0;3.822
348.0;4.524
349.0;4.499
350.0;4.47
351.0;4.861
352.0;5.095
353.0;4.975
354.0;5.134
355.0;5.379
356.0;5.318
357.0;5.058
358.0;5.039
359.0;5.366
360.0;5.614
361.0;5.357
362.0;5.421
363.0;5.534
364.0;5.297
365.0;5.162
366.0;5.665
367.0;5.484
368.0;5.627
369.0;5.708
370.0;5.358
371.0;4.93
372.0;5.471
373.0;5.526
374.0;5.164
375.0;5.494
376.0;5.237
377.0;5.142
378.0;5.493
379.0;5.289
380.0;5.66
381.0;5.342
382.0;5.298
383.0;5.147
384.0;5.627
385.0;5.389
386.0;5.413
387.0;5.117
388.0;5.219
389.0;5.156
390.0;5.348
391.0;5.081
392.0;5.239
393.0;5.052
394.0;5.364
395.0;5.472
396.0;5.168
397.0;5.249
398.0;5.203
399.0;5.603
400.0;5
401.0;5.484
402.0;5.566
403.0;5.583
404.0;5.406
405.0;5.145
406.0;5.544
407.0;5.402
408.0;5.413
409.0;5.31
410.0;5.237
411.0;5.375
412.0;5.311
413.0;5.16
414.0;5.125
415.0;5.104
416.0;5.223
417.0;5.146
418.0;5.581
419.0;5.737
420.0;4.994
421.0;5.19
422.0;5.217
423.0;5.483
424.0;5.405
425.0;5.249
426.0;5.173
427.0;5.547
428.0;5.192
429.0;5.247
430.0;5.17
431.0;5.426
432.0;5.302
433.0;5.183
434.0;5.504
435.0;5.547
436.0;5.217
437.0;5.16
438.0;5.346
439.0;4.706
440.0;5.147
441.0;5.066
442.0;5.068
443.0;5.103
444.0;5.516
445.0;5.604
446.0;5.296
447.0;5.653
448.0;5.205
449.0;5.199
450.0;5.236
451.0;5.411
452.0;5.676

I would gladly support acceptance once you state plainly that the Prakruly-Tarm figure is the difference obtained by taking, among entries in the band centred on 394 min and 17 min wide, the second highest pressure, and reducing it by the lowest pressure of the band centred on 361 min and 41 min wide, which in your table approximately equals 2.3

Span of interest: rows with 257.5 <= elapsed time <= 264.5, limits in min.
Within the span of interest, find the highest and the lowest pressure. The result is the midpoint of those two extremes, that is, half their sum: 3.27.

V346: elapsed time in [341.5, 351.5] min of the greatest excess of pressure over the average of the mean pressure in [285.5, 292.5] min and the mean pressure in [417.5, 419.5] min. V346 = 351.0 min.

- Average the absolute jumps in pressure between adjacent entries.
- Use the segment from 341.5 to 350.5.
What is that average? 0.157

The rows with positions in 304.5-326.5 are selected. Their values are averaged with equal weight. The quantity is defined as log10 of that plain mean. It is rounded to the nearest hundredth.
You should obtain 0.70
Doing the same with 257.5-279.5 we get 0.63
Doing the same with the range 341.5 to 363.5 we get 0.67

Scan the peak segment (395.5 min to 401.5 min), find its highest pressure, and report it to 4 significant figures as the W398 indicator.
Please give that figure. 5.603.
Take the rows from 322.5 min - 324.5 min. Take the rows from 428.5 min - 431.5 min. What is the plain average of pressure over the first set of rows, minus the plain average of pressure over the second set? -0.8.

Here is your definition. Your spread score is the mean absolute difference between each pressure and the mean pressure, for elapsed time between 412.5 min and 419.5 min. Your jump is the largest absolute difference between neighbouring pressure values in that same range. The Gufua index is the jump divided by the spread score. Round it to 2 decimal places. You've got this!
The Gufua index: 2.10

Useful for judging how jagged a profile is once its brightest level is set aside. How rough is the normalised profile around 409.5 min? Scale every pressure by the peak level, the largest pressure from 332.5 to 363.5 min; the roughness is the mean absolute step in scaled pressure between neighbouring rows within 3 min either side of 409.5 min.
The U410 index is 0.014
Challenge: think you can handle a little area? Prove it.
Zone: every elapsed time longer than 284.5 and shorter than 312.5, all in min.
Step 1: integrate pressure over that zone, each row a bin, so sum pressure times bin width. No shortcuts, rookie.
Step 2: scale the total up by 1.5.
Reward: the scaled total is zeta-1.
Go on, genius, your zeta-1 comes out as 221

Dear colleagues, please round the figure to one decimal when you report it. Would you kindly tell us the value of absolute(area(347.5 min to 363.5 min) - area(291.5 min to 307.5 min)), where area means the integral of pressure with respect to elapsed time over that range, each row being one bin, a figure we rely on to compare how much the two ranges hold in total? 2.9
